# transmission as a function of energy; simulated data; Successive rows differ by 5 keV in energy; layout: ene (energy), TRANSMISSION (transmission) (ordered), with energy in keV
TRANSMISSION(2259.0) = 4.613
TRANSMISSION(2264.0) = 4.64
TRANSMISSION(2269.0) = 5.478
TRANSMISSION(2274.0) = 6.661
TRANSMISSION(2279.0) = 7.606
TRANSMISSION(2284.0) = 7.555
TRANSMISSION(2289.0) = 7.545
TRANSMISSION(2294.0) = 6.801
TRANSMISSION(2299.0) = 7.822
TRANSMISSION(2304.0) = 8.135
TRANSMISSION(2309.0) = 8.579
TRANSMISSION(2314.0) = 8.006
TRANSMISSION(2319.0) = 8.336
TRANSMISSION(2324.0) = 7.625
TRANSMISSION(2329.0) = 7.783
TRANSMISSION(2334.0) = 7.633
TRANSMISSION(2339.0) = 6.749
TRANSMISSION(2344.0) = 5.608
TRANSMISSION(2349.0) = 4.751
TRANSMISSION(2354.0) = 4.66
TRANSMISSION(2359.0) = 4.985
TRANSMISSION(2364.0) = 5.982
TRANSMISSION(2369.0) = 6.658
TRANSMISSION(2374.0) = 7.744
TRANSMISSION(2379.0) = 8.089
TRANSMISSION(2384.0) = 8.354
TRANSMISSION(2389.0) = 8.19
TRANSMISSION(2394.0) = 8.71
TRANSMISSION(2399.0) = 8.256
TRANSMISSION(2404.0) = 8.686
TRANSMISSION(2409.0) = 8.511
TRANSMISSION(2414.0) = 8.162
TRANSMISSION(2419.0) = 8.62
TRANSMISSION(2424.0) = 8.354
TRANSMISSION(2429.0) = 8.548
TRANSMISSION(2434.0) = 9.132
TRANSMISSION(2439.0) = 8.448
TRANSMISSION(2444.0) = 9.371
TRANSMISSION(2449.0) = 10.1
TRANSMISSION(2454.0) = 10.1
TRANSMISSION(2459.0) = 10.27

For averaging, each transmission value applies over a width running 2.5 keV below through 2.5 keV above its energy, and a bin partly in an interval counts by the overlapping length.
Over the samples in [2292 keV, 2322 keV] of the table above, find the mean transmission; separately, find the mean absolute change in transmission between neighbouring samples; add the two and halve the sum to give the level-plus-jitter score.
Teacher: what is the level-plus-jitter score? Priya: 4.2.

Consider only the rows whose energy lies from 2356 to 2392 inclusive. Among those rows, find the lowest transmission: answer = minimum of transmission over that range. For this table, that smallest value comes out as 4.985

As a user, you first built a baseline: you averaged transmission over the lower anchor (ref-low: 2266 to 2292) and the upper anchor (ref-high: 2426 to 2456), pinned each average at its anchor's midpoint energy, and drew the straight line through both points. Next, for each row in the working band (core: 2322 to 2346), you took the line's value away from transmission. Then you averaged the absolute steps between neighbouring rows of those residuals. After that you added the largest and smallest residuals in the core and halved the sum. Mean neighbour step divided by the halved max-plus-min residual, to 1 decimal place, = -0.6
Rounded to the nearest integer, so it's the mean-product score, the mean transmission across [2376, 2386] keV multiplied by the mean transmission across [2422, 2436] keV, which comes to 71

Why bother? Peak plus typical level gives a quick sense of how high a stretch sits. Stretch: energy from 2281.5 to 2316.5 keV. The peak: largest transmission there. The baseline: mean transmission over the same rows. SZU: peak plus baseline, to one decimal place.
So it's 16.4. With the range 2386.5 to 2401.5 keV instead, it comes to 17.1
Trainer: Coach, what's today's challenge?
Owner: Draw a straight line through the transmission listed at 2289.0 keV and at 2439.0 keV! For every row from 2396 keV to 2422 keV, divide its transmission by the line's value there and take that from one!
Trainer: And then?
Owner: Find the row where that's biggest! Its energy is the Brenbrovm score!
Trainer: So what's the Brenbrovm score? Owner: 2414.0 keV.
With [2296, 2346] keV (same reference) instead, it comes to 2344.0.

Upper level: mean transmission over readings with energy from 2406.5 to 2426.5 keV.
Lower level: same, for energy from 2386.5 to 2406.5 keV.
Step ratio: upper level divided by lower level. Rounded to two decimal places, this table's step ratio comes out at 0.99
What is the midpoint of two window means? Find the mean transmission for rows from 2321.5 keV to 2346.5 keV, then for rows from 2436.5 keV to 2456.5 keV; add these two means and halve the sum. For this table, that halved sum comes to 8.3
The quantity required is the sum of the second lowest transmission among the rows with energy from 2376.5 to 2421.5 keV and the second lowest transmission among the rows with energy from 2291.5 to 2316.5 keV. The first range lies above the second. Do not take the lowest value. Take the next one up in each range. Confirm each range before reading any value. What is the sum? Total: 16.0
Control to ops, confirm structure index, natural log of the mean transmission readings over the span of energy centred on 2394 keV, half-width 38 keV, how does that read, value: 2.06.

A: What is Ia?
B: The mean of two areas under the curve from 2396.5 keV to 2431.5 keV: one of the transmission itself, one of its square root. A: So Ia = 199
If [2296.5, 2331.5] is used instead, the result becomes 190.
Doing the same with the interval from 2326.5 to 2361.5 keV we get 148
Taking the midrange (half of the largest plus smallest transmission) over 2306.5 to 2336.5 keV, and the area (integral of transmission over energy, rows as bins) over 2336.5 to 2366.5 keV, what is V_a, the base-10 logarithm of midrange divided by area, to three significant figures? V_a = -1.31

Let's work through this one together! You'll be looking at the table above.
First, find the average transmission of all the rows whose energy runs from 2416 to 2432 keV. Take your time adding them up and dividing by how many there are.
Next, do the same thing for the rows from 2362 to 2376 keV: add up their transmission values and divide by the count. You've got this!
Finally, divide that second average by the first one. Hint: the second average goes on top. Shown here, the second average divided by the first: 0.80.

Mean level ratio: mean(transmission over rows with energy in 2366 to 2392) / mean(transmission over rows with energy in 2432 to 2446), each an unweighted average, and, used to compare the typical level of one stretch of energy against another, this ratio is 0.87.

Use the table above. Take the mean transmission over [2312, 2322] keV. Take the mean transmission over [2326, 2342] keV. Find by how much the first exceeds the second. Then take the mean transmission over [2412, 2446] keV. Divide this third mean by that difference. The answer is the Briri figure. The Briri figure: 11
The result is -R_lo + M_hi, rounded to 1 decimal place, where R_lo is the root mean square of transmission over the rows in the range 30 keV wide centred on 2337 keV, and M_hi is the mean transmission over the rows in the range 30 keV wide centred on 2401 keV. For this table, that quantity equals 1.6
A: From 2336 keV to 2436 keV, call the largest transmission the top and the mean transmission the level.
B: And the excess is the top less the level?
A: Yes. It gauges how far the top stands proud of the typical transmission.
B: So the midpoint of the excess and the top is 5.4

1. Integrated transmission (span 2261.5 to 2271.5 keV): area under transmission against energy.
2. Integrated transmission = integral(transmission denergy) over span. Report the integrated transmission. 51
